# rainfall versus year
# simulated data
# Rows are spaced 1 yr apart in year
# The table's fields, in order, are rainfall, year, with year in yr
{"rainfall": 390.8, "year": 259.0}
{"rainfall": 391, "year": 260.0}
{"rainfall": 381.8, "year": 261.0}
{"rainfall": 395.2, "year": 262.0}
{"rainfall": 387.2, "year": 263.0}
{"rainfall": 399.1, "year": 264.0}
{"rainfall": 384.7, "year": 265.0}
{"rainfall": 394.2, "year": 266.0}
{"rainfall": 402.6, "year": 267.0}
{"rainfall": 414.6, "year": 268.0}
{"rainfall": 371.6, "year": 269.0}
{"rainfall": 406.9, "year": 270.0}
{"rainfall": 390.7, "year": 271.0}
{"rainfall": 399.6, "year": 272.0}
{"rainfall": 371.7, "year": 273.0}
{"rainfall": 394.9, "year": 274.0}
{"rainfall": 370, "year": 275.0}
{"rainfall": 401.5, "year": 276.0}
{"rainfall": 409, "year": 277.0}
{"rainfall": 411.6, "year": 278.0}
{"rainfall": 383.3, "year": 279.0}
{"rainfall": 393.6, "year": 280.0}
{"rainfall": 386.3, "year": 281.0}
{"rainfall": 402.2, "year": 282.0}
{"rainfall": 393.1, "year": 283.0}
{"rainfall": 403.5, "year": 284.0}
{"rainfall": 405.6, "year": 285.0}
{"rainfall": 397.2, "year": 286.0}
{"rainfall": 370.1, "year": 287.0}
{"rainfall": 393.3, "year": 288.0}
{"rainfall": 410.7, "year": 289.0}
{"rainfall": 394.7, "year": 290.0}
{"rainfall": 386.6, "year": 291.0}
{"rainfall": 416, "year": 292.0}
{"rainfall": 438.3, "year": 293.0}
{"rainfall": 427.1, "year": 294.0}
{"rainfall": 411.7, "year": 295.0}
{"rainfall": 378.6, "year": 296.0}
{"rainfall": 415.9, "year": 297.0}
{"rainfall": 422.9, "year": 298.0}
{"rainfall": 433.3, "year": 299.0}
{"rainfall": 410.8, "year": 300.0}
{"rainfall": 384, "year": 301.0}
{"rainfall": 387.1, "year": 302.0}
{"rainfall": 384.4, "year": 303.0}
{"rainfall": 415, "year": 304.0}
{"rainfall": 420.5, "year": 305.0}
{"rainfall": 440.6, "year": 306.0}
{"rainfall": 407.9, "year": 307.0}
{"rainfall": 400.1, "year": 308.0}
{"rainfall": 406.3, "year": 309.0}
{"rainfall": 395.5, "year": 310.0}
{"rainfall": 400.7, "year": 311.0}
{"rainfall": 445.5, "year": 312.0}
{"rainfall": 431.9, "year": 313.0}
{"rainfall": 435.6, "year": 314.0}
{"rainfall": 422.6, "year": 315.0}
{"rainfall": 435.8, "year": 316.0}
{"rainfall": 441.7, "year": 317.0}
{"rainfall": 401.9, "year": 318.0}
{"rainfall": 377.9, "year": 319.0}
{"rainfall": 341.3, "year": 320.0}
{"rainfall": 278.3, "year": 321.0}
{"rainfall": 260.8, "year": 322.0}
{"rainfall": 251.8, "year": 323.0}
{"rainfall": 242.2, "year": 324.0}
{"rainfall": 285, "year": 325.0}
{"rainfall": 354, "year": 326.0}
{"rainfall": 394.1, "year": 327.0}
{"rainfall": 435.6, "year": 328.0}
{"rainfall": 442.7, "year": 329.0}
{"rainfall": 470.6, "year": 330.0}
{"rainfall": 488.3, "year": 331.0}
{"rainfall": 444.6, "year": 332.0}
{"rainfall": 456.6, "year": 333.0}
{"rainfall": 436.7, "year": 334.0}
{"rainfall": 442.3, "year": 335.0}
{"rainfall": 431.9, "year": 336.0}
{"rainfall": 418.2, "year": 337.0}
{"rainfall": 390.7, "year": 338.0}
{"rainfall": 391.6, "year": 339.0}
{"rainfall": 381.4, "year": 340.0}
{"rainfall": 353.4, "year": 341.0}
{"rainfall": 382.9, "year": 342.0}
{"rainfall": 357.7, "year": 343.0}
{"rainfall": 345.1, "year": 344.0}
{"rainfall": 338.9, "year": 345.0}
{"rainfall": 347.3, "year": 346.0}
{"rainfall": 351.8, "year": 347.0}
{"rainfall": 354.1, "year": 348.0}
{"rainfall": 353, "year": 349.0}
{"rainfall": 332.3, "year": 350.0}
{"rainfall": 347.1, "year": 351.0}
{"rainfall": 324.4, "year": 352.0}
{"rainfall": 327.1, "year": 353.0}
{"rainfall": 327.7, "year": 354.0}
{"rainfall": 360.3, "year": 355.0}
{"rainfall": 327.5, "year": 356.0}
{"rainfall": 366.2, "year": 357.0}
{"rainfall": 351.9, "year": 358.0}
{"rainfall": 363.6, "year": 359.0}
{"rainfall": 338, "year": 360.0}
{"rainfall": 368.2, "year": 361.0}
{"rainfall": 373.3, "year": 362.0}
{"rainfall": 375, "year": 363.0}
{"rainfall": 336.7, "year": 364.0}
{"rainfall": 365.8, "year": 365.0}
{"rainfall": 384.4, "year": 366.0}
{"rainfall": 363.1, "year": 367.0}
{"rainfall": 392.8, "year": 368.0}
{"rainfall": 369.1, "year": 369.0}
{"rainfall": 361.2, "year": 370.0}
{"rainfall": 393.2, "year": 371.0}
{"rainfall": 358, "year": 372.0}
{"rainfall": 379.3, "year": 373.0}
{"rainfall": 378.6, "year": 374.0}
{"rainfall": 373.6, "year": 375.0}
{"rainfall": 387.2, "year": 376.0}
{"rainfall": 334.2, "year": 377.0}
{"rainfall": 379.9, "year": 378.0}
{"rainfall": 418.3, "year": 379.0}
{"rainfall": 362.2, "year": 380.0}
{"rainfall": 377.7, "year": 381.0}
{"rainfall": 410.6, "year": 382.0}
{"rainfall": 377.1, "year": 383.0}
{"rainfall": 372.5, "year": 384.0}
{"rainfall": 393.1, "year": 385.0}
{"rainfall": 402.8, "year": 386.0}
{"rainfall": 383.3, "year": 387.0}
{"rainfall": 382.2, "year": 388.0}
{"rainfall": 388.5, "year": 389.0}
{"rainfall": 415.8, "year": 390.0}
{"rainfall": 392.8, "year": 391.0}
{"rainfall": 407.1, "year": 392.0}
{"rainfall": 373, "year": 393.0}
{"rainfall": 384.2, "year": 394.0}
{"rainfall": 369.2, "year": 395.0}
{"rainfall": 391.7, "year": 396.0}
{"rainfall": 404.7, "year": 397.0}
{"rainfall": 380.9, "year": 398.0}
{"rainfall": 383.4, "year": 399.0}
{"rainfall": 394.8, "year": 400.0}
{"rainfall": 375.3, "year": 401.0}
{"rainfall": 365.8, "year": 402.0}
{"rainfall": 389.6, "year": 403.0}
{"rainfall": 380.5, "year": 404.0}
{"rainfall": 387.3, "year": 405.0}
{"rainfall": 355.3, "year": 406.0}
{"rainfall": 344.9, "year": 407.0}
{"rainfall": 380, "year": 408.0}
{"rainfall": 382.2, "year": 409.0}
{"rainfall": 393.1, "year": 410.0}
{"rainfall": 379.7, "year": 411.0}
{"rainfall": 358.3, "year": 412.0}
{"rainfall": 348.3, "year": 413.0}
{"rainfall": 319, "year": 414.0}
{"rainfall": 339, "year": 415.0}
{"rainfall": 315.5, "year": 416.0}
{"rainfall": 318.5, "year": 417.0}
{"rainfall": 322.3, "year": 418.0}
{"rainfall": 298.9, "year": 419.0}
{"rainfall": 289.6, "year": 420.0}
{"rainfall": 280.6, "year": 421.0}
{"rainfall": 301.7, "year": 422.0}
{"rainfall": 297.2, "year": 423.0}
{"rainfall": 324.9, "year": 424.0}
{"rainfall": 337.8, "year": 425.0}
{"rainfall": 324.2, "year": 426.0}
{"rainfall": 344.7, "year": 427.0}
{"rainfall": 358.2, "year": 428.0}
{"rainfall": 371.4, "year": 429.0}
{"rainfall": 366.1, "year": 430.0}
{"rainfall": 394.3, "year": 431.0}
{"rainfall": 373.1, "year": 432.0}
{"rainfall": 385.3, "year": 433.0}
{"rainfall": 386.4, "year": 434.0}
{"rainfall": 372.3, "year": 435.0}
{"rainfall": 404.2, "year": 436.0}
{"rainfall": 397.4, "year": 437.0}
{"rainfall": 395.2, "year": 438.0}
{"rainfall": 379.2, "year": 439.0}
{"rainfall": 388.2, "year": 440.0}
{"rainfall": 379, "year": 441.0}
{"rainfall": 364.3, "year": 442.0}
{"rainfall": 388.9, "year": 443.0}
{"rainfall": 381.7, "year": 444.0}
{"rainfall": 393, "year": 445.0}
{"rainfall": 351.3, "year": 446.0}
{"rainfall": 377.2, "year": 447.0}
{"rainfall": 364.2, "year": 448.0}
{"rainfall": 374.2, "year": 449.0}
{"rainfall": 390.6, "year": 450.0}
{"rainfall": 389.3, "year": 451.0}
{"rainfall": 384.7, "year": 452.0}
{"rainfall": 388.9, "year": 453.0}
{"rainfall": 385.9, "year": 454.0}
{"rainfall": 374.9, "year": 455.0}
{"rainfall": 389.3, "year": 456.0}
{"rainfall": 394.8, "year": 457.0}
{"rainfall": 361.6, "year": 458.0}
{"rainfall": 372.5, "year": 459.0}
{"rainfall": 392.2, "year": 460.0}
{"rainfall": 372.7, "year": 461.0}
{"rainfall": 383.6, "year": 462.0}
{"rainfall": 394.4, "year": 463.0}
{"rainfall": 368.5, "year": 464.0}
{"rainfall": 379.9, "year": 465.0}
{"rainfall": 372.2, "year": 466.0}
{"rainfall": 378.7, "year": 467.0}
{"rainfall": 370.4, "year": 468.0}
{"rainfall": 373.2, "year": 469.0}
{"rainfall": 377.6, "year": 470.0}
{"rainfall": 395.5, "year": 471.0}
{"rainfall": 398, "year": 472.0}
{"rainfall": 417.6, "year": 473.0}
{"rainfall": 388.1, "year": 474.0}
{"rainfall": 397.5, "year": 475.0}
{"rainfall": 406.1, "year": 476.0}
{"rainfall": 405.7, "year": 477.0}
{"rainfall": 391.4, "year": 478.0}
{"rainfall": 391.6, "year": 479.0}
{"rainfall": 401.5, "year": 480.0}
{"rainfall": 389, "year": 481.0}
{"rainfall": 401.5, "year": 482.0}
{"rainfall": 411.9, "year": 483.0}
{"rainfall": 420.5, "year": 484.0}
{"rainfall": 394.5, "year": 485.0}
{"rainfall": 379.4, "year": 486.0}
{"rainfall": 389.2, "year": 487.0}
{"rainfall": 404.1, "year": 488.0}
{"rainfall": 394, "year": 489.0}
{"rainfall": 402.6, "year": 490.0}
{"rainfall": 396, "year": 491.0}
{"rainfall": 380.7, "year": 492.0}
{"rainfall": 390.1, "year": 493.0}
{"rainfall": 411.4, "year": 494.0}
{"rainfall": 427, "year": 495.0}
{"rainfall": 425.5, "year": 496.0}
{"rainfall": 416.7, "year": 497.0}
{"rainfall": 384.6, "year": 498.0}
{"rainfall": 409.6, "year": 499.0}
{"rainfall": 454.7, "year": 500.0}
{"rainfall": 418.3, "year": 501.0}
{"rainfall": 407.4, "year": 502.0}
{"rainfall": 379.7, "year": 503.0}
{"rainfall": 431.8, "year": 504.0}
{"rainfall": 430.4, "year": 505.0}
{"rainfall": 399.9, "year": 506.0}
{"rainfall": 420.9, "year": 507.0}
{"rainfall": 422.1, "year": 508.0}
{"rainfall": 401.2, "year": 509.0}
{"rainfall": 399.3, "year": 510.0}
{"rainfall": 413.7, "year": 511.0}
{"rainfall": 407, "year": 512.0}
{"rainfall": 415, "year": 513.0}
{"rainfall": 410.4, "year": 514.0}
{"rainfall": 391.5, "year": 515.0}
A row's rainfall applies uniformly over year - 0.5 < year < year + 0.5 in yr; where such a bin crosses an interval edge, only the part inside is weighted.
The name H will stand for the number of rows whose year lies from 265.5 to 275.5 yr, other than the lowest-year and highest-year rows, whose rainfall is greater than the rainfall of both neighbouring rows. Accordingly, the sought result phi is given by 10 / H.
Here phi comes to 2.5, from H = 4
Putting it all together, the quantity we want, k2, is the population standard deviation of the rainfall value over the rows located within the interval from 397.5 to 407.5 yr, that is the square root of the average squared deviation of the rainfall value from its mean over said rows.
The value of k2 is 15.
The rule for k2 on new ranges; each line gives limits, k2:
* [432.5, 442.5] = 11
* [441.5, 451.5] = 13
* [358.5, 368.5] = 17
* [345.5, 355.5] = 13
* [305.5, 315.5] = 18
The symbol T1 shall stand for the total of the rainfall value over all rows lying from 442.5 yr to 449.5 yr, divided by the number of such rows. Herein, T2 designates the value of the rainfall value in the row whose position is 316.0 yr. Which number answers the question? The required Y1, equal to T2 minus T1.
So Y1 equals 60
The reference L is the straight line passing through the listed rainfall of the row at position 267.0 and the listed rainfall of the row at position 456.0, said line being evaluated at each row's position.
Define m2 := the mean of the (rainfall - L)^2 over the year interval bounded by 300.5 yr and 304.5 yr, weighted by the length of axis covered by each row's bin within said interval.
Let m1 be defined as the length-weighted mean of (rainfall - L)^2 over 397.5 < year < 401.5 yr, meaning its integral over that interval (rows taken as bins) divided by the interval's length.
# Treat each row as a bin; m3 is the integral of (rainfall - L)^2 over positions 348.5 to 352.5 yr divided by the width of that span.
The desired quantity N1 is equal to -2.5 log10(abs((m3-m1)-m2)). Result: -8.7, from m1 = 144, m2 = 226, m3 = 3438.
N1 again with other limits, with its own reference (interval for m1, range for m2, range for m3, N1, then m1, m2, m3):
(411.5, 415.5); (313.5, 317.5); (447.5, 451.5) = -9.0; 2824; 1256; 226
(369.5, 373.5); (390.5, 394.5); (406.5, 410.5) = -5.9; 702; 174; 640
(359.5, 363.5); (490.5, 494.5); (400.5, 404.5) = -7.7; 1272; 187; 308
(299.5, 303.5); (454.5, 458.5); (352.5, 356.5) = -8.8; 197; 250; 3899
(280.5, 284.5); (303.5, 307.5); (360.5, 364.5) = -7.0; 77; 594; 1302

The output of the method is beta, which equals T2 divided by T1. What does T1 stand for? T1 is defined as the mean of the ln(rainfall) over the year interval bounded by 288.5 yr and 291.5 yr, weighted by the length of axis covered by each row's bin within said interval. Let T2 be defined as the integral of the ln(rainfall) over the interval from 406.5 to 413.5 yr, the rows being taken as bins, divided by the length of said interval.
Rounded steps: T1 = 5.98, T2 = 5.91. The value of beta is 0.988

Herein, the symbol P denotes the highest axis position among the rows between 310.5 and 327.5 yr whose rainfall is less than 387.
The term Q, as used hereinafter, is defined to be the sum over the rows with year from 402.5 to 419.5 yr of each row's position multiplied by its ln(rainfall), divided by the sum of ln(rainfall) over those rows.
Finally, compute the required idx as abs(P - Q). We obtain 84.9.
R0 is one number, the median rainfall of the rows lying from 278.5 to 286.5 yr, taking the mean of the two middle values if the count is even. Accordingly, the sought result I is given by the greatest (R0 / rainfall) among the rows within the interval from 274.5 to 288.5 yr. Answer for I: 1.07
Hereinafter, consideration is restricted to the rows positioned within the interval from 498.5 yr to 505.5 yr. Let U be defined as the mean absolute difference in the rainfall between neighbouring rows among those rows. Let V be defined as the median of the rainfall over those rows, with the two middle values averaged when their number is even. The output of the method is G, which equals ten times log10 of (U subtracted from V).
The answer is 25.9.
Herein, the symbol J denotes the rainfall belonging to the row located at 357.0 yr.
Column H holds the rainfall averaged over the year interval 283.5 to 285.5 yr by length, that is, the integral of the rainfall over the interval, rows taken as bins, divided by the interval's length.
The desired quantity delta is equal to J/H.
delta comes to 0.91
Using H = 405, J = 366.2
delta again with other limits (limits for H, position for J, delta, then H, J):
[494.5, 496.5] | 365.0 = 0.86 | 426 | 365.8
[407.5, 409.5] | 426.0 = 0.85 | 381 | 324.2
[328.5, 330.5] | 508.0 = 0.92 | 457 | 422.1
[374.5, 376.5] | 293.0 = 1.15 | 380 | 438.3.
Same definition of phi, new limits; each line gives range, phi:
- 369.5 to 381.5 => 2.5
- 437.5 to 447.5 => 3.3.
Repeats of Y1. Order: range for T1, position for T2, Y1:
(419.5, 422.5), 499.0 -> 119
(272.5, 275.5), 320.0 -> -38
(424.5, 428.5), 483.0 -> 71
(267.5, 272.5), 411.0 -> -17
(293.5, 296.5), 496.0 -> 20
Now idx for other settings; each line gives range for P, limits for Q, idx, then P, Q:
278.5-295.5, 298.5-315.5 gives 16.0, 291.0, 307.0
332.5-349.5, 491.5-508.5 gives 151.0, 349.0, 500.0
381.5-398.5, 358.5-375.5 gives 31.0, 398.0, 367.0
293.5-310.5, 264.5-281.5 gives 30.0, 303.0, 273.0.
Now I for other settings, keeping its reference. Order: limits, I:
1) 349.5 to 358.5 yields 1.22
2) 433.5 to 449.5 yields 1.13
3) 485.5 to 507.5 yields 1.04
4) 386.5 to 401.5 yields 1.07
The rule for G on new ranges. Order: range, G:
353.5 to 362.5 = 25.3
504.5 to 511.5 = 26.0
